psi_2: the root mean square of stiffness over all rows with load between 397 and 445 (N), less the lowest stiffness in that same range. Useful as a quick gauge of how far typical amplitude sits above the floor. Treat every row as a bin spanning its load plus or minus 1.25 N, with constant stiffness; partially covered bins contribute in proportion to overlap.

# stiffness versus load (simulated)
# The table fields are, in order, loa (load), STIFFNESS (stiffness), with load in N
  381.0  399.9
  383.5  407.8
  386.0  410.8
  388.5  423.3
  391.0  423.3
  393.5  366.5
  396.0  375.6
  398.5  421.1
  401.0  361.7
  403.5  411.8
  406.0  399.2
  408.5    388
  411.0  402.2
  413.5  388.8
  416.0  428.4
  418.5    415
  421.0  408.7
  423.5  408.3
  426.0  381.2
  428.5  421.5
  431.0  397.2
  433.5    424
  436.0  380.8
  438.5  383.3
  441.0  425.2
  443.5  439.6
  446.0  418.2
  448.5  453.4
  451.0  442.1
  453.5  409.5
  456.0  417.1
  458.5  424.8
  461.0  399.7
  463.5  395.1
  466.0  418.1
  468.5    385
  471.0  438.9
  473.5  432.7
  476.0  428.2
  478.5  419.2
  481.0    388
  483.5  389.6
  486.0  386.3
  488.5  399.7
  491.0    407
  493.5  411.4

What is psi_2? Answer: 43.3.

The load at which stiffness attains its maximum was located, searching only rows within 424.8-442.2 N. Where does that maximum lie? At 441.0 N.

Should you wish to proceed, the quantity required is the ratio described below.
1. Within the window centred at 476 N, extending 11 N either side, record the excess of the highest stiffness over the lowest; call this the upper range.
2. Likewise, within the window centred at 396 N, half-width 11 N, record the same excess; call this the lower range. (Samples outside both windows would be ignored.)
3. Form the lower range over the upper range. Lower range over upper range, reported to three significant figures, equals 1.14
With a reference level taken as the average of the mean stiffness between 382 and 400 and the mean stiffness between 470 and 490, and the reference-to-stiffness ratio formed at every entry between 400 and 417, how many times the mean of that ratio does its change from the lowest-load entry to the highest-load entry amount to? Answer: -0.17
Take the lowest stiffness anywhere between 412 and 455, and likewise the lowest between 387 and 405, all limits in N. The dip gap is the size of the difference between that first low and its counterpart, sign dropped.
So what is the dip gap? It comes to 19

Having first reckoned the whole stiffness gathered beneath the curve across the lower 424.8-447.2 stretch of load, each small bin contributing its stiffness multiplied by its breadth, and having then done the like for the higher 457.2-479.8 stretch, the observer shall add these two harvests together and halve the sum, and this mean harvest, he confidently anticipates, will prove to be 9266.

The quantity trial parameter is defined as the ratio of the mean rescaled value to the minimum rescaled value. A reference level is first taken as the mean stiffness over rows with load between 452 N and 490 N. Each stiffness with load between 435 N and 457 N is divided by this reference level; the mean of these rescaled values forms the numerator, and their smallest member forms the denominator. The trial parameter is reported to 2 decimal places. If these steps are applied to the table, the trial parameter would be 1.10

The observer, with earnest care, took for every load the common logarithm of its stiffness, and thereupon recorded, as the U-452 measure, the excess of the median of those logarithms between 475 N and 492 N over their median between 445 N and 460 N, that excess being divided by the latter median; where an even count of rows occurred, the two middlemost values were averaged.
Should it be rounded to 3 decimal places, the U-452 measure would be -0.009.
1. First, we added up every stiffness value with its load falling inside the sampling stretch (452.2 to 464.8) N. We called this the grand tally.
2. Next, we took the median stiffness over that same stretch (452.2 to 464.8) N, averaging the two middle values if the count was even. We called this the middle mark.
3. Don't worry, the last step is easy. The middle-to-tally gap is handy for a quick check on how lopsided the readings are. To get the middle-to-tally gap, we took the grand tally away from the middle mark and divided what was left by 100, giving -16.4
